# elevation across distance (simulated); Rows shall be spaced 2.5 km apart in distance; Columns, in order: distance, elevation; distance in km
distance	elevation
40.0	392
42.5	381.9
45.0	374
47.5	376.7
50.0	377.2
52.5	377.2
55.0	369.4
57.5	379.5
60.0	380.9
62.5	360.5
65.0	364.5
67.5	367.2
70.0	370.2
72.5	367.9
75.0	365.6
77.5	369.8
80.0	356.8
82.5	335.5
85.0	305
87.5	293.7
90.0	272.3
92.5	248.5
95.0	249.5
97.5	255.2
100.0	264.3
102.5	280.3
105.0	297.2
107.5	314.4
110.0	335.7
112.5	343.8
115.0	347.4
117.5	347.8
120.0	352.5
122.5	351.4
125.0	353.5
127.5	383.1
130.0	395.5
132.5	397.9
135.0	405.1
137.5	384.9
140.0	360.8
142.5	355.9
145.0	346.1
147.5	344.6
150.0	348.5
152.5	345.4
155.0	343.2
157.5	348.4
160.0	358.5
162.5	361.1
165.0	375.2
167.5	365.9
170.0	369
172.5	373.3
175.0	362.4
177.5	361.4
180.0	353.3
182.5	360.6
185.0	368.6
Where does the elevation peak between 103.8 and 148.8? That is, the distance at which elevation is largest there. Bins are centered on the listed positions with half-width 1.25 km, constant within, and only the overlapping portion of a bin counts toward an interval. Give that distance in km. 135.0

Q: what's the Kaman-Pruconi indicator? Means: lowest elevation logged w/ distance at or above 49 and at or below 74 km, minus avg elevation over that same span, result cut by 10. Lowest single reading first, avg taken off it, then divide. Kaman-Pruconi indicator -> -1.1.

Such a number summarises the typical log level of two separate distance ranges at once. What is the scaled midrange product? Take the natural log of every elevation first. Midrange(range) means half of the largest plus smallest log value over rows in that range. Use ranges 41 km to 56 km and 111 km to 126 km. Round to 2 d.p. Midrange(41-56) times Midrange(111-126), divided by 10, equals 3.47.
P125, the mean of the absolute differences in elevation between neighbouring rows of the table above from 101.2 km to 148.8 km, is 10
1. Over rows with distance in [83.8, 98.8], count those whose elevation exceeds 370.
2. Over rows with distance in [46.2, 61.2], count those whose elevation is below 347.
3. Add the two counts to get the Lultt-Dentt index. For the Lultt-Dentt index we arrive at 0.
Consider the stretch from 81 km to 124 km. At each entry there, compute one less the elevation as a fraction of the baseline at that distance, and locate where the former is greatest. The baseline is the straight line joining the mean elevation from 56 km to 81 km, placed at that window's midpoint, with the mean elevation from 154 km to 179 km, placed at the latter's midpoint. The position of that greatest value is 92.5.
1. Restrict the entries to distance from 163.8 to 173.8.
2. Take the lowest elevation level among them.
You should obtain 365.9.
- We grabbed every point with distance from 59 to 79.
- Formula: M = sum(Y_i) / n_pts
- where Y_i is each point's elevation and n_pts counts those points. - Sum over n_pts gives 368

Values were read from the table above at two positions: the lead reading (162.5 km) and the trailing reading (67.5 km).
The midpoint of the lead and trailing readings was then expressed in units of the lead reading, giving 1.01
